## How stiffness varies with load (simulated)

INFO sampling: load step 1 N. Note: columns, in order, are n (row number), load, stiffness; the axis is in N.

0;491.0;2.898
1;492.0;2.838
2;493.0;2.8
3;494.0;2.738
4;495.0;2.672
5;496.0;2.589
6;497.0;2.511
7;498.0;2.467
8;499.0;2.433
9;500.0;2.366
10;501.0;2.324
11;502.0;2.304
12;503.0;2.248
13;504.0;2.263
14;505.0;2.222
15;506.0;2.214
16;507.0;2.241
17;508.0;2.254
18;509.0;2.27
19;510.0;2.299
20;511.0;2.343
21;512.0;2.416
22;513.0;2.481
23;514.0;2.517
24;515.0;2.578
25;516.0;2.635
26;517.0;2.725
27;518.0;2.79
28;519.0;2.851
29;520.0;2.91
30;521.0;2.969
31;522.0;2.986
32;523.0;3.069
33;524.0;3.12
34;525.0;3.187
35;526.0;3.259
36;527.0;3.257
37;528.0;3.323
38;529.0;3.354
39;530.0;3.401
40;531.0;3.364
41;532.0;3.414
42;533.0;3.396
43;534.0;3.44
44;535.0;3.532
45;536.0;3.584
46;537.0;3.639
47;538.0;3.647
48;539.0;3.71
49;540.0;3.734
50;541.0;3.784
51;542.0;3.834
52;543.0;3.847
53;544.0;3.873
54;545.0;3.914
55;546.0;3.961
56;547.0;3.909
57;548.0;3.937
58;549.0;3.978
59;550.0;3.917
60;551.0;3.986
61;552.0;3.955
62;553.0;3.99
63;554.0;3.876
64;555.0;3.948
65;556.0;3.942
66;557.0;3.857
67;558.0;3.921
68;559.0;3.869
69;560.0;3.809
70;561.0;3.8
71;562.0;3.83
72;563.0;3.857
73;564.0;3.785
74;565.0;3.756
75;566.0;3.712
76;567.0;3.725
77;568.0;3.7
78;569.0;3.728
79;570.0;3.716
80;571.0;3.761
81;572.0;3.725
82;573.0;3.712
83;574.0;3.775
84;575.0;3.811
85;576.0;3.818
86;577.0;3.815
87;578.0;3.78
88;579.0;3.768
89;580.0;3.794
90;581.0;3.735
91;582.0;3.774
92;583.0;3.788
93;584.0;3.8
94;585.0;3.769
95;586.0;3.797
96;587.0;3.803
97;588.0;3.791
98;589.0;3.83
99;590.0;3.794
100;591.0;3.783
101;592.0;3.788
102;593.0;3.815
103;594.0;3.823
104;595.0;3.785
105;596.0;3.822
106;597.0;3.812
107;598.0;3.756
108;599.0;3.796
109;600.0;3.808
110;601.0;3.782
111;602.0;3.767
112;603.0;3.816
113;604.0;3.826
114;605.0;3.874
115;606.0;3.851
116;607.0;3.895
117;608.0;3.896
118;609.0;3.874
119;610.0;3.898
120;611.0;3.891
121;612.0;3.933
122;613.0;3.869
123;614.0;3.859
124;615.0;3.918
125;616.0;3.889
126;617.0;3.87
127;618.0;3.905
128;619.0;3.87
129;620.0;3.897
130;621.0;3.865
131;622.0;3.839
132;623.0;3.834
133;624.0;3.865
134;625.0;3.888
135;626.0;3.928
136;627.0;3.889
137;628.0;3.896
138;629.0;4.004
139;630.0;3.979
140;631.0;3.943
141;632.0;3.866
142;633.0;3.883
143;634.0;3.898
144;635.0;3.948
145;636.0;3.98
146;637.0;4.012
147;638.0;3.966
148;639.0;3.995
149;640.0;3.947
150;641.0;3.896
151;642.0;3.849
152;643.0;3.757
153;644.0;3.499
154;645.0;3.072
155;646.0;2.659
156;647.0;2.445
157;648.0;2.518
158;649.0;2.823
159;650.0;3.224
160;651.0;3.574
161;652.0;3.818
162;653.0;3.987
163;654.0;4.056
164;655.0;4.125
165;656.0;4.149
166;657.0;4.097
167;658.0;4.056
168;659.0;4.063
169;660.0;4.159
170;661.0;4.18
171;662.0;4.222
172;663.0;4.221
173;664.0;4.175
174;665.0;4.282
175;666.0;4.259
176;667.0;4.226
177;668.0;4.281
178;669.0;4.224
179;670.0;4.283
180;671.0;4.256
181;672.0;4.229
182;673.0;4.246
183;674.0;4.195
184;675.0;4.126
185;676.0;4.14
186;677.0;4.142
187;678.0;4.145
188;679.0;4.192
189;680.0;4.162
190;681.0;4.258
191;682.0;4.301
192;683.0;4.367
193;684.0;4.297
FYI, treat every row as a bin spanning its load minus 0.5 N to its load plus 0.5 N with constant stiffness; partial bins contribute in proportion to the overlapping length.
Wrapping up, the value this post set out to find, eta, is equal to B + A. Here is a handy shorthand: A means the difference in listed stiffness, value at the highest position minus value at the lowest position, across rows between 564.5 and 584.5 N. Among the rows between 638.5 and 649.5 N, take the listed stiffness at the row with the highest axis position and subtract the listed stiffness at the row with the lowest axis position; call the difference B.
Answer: -1.1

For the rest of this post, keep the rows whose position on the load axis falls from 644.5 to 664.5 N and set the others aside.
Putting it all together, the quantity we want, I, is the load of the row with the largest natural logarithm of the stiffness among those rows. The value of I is 662.0 N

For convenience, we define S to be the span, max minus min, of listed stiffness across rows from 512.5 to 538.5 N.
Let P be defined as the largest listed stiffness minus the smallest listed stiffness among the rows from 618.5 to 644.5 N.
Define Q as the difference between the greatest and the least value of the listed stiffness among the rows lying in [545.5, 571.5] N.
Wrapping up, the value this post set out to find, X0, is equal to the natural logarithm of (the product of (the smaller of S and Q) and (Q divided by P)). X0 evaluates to -1.8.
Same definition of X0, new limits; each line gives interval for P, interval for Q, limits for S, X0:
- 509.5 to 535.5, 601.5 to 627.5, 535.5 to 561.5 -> -3.8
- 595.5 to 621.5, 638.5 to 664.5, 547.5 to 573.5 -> 1.1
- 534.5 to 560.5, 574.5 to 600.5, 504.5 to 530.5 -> -3.9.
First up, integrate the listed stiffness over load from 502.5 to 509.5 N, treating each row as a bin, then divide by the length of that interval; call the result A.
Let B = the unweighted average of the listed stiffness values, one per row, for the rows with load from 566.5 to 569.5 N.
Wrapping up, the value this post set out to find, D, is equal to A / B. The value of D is 0.60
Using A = 2.24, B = 3.72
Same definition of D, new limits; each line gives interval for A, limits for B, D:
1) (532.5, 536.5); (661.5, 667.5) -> 0.82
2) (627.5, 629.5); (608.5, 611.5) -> 1.02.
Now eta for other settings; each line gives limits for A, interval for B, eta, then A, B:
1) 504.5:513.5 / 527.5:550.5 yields 0.9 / 0.3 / 0.6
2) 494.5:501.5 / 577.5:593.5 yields -0.3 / -0.3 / 0.0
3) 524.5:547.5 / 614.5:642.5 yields 0.7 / 0.7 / -0.1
